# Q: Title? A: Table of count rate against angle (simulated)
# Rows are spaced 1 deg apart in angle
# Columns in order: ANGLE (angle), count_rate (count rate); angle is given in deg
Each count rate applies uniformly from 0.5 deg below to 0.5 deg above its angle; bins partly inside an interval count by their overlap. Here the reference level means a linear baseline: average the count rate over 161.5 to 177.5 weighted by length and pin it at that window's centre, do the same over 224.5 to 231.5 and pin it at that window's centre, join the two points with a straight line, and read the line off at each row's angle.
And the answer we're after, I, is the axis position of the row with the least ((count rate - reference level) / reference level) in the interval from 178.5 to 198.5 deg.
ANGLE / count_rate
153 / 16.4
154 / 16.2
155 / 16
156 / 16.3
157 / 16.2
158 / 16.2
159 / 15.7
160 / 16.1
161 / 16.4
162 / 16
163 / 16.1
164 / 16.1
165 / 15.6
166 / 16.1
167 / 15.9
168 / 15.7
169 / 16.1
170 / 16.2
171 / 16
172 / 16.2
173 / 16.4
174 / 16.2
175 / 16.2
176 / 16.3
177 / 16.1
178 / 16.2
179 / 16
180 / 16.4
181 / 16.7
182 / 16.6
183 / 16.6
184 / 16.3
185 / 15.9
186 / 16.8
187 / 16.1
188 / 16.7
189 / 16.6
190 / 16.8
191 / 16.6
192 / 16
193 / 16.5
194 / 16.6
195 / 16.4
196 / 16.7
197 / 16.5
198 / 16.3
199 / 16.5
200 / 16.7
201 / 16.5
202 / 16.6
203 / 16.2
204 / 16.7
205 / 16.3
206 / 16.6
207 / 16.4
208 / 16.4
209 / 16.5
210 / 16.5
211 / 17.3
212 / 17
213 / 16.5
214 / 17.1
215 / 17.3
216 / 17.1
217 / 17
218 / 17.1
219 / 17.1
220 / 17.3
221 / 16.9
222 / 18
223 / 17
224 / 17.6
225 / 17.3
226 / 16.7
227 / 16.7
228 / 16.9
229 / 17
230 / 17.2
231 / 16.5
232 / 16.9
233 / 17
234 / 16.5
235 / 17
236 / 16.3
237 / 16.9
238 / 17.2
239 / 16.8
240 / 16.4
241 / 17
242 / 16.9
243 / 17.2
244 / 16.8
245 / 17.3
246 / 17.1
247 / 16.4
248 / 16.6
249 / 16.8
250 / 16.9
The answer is 185 deg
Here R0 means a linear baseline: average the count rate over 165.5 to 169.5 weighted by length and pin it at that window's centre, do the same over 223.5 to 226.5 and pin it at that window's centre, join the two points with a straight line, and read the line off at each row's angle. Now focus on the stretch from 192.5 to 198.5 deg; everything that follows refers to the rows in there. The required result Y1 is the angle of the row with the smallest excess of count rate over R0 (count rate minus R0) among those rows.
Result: 198 deg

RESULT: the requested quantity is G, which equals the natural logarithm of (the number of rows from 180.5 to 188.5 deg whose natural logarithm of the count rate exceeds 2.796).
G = 1.6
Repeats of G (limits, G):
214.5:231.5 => 2.8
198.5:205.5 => 1.6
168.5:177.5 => 0.0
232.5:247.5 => 2.6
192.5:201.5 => 2.1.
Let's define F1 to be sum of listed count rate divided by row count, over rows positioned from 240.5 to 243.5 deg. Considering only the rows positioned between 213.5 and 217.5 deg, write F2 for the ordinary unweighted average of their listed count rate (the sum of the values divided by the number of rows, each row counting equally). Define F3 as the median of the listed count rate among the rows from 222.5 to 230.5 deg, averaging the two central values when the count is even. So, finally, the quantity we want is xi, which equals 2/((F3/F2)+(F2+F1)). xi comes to 0.0569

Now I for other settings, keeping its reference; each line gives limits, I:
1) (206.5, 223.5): 208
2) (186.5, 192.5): 192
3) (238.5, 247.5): 247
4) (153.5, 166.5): 165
